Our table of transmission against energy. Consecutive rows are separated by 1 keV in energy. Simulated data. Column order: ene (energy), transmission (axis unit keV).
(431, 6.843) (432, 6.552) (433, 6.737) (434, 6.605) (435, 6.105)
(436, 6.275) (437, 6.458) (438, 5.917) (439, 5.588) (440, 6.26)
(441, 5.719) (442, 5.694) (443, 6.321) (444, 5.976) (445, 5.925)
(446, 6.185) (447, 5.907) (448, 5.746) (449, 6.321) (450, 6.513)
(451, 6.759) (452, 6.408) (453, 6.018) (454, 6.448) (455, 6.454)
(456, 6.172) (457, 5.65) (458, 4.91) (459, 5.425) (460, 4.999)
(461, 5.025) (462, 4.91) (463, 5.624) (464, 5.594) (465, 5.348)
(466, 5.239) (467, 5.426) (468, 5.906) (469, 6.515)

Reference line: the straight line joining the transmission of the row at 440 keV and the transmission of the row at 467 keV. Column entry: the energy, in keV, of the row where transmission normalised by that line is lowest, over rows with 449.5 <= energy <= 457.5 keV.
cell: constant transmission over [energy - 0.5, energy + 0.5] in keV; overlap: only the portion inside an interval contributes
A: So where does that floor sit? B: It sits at 457 keV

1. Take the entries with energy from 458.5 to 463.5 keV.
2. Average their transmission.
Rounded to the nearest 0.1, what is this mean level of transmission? 5.2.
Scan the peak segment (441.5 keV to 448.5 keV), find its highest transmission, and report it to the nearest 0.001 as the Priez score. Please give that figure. 6.321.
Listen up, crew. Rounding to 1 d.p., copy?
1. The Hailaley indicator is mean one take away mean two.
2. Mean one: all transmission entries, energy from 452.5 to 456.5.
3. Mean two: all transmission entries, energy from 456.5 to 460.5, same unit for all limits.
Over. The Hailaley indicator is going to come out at 1.0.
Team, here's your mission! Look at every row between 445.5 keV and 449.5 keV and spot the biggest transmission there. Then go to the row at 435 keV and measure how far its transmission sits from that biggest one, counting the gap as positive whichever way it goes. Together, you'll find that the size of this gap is 0.22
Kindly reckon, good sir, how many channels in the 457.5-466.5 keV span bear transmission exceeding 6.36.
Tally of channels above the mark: 0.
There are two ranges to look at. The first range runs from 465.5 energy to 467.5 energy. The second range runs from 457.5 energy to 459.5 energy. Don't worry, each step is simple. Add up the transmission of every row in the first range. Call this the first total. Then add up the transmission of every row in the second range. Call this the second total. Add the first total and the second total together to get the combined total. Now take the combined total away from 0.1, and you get -21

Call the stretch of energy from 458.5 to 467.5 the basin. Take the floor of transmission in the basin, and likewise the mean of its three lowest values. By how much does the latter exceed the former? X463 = 0.068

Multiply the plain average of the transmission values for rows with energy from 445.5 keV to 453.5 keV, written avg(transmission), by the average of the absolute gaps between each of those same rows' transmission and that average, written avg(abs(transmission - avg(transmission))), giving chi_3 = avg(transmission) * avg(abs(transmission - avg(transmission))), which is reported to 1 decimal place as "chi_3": 1.7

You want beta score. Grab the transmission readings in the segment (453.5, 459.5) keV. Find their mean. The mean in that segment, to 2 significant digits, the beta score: 5.8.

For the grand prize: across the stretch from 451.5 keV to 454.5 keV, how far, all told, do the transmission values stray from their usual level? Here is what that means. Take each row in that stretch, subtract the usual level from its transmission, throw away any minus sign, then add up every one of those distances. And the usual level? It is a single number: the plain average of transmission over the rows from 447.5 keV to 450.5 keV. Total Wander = 0.64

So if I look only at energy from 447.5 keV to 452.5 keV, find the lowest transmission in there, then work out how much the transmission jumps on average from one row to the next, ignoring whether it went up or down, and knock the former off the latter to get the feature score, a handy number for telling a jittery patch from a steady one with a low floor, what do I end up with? -5.4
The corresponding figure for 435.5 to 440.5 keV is -5.2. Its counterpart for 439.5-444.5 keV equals -5.3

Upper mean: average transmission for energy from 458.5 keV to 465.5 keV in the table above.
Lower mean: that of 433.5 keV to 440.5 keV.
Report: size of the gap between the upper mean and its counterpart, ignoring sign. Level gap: 0.9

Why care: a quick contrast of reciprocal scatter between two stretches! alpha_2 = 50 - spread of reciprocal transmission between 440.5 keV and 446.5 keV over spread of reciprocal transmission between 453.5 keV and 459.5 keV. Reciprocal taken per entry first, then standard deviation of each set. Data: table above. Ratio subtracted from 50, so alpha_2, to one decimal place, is 49.6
